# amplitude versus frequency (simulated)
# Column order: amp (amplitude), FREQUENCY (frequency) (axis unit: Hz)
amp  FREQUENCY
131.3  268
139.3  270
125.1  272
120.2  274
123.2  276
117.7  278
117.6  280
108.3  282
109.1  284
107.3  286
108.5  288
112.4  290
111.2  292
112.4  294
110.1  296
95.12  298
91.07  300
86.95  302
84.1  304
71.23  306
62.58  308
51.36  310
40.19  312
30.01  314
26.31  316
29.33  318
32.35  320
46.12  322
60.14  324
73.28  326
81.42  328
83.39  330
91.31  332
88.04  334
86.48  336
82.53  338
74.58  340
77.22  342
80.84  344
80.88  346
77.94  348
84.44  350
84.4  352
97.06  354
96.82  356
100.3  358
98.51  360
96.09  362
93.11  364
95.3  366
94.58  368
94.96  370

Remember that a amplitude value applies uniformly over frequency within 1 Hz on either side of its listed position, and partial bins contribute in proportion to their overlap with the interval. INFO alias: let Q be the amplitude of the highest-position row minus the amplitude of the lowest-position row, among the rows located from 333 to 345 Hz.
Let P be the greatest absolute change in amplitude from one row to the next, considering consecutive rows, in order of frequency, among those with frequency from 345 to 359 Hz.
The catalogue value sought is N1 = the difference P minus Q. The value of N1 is 20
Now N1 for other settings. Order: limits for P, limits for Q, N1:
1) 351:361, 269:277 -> 29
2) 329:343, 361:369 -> 9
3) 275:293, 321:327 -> -18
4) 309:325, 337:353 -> 12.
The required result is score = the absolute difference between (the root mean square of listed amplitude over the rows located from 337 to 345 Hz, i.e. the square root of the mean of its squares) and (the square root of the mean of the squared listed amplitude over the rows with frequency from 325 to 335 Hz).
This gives 5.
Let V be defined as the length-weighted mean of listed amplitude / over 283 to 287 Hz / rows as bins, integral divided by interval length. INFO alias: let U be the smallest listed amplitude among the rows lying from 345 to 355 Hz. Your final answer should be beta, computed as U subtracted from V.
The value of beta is 30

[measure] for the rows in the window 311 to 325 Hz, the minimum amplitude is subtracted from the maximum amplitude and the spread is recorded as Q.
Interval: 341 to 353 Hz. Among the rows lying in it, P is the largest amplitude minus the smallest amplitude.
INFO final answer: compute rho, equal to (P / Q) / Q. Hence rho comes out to 0.006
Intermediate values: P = 7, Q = 34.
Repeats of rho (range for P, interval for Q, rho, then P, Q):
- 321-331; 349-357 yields 0.233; 37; 13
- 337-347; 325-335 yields 0.024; 8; 18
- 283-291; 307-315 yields 0.005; 5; 33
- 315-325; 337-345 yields 0.535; 34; 8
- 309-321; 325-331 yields 0.245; 25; 10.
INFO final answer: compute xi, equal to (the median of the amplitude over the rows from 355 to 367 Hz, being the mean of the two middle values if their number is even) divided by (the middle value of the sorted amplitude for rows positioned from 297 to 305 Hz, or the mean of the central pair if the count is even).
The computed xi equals 1.1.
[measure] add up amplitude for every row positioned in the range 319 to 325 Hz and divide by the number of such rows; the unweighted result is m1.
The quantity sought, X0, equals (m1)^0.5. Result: 6.8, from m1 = 46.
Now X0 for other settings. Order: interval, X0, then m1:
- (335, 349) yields 8.9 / 80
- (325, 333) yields 9.1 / 82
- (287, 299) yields 10.4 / 108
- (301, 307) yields 9.0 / 81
